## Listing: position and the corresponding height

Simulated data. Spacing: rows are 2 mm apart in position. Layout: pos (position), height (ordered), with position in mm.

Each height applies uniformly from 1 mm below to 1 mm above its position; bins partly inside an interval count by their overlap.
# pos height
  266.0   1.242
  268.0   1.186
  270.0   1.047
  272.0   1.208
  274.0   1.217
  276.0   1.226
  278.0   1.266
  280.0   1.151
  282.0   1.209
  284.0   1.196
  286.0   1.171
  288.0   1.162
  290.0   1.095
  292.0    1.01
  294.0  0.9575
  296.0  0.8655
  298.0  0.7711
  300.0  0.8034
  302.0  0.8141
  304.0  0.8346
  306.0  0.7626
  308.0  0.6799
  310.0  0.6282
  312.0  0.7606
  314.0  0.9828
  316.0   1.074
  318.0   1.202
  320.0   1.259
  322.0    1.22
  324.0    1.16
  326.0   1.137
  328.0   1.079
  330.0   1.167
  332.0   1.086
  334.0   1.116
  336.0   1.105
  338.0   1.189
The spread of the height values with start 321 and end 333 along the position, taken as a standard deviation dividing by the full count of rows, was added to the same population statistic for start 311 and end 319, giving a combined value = 0.21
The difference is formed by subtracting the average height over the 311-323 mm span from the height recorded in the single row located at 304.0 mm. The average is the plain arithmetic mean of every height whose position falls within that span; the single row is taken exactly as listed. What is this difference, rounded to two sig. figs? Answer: -0.25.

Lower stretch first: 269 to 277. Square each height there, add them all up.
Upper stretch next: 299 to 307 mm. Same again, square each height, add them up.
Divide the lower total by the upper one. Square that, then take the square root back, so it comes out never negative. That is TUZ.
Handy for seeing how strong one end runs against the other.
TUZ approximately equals 2.1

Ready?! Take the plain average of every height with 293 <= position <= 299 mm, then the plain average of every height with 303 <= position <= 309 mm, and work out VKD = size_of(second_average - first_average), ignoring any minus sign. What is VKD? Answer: 0.11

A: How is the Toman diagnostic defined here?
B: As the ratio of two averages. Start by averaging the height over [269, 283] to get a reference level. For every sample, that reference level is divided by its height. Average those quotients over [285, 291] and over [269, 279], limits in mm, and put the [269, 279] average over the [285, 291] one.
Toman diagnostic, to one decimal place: 1.0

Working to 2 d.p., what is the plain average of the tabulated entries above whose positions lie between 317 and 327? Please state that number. 1.20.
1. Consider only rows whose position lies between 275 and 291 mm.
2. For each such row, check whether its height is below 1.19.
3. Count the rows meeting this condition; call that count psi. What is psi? 4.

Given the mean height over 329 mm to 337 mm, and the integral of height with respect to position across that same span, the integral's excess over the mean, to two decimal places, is 7.83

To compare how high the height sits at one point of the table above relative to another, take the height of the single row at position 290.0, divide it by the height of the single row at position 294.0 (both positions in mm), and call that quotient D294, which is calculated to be 1.14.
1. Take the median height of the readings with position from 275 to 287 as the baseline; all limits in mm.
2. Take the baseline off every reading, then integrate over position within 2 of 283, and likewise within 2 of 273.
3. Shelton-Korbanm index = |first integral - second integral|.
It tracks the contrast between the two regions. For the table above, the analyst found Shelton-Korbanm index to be 0.04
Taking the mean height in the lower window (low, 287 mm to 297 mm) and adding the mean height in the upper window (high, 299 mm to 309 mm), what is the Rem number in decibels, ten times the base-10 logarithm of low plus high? 2.5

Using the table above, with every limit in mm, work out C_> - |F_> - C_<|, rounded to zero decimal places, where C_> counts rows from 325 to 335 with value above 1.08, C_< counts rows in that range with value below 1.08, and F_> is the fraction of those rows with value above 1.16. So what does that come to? 3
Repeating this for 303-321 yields -5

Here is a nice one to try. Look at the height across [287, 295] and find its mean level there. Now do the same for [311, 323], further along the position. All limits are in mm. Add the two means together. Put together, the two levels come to 2.14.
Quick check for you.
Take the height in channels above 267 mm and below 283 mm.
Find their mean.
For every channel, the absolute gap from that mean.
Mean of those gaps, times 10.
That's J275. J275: 0.46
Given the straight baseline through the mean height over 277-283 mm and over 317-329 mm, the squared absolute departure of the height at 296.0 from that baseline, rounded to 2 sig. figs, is 0.11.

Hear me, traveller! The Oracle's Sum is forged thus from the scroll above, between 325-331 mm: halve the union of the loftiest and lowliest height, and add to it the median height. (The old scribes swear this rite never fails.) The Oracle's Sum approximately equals 2.26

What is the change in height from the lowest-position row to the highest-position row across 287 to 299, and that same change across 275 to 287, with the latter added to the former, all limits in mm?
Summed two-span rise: -0.45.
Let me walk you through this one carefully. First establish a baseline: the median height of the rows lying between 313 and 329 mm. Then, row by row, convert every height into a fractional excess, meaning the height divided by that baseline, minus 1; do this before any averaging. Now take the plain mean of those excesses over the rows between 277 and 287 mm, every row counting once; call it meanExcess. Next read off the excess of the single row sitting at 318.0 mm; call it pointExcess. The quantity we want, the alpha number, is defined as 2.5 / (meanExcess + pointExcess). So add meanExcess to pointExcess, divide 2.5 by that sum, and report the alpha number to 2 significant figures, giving 28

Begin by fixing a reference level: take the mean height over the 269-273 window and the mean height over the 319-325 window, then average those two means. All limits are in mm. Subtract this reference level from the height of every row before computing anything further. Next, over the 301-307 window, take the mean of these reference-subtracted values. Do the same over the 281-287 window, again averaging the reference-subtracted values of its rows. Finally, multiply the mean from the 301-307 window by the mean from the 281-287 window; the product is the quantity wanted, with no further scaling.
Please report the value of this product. -0.01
